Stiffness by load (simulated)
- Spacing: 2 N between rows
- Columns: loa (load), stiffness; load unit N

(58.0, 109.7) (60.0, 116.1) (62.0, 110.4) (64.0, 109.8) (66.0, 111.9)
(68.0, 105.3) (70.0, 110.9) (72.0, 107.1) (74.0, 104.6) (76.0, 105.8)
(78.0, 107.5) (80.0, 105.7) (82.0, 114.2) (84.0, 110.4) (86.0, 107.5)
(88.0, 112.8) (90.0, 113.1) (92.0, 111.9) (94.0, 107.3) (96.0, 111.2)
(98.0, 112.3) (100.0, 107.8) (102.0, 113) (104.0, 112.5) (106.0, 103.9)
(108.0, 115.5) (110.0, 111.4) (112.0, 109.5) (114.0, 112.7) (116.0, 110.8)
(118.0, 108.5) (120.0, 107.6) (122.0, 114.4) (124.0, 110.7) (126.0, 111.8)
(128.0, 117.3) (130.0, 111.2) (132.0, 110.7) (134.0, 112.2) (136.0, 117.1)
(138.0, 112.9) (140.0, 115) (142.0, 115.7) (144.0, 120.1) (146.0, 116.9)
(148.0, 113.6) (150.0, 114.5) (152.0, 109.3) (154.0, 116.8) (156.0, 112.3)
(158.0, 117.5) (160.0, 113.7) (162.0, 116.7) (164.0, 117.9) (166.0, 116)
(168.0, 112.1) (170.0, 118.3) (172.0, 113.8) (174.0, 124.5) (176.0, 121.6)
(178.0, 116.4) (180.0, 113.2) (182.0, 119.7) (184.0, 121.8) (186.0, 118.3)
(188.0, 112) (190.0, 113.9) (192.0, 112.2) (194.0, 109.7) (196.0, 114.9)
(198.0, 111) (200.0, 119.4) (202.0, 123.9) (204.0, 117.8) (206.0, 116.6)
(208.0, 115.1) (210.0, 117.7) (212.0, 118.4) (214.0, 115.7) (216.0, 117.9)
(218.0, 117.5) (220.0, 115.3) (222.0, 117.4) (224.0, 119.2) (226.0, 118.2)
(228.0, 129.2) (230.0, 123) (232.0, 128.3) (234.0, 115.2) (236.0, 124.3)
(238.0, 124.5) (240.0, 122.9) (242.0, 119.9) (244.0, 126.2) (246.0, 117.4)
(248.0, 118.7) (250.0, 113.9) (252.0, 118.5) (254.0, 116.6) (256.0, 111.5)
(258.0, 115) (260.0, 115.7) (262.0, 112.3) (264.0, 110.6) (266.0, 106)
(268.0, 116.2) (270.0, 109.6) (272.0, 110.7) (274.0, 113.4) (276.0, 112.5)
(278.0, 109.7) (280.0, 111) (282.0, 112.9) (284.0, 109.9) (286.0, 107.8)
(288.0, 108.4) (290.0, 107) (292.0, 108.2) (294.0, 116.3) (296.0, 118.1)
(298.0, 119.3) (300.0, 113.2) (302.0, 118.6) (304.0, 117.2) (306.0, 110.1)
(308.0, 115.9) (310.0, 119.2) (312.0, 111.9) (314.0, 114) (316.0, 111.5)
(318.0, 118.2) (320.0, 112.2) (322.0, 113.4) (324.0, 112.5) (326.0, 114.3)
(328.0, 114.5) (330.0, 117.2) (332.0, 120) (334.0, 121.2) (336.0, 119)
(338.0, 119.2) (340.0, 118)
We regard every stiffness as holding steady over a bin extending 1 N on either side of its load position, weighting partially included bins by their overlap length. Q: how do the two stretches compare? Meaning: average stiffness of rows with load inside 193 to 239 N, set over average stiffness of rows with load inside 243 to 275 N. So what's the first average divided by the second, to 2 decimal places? 1.04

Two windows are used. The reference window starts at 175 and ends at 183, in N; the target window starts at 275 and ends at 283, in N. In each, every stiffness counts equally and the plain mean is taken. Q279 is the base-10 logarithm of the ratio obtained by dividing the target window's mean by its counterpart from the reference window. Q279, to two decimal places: -0.02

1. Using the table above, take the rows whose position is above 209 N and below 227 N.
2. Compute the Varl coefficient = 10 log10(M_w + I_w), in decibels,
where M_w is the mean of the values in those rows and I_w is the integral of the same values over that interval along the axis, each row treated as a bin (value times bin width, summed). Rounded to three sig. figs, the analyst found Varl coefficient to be 33.5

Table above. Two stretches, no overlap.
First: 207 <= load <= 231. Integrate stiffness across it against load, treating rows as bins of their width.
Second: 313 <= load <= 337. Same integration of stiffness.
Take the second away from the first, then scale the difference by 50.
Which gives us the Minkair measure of 3660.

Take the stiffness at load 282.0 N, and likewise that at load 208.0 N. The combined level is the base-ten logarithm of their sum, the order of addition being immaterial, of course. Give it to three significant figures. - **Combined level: 2.36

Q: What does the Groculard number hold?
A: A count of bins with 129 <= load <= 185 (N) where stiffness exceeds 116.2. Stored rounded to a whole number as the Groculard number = 13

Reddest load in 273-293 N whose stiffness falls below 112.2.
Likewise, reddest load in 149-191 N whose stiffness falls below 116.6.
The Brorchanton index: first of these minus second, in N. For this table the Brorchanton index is 102 N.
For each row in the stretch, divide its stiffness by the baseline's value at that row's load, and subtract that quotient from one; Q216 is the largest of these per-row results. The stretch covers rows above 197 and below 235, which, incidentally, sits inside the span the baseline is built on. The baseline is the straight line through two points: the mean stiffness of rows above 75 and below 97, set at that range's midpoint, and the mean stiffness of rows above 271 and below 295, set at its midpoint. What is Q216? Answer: -0.007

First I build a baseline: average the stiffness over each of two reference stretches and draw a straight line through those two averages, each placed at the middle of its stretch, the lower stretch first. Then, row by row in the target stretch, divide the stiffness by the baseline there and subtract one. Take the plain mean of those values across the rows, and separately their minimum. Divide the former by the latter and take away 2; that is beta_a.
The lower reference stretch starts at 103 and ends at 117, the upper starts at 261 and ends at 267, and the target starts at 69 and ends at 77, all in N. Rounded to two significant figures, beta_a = -1.4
